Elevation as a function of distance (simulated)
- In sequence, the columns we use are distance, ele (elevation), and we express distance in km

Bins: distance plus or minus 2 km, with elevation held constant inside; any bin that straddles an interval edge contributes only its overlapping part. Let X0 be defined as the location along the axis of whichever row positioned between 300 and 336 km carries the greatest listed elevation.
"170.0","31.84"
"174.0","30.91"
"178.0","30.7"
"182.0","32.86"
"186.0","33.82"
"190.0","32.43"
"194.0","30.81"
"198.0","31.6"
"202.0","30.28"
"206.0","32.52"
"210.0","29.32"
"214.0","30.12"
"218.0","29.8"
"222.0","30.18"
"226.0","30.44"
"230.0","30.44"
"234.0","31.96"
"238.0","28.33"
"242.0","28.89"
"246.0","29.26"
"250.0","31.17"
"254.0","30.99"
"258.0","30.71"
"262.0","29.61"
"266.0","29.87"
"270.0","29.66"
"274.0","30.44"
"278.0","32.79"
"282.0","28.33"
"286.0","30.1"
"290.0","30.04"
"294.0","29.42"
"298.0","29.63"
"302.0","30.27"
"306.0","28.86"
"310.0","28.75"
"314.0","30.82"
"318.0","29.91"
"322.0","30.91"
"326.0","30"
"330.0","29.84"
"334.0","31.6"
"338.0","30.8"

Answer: 334.0 km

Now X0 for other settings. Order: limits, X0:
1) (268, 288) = 278.0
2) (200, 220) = 206.0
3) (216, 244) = 234.0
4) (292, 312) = 302.0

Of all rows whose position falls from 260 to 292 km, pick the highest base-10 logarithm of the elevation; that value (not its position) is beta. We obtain 1.52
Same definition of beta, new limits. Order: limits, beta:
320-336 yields 1.50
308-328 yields 1.49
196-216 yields 1.51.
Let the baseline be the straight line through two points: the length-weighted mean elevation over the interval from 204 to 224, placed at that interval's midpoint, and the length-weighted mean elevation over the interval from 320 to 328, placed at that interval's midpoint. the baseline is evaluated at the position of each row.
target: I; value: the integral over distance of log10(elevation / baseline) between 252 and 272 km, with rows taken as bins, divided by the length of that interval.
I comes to -0.004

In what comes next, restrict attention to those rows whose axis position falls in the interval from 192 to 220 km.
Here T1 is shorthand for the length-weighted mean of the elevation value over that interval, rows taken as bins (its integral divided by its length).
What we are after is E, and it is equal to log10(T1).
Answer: 1.49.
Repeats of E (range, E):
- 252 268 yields 1.48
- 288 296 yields 1.47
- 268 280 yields 1.49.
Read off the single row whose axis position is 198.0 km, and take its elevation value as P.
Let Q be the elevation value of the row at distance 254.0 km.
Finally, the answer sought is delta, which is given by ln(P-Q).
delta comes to -0.5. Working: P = 31.6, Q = 30.99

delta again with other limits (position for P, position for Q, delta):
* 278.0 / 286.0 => 1.0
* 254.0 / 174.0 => -2.5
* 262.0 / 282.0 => 0.2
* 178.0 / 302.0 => -0.8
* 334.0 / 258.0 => -0.1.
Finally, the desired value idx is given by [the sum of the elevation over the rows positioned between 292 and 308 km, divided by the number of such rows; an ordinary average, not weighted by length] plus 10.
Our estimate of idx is 39.5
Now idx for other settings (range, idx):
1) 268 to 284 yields 40.3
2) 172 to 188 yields 42.1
